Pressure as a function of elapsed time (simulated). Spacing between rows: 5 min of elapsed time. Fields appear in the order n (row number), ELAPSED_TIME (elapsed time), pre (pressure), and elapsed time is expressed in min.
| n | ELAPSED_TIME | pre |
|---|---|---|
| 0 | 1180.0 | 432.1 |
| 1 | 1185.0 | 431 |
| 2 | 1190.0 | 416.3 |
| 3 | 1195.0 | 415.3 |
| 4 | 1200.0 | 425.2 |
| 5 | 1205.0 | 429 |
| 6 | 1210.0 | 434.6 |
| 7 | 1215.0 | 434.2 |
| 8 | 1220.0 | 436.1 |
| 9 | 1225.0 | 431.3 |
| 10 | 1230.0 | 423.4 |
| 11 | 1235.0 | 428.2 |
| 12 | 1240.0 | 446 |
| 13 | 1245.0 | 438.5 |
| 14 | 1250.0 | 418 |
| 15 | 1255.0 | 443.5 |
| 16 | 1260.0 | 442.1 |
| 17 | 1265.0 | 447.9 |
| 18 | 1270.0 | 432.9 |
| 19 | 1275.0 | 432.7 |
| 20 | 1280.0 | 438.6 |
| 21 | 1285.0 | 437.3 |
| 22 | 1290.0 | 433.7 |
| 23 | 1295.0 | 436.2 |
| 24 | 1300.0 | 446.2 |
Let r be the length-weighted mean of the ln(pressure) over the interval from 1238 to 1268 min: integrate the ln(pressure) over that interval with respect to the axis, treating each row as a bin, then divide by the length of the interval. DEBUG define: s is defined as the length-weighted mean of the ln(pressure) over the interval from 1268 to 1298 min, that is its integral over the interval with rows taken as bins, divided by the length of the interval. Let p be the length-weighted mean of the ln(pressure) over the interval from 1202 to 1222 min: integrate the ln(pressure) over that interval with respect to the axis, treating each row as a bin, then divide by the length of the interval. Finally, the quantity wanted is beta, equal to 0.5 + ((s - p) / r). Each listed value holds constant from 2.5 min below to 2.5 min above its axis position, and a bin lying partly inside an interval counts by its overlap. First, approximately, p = 6.07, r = 6.08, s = 6.08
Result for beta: 0.501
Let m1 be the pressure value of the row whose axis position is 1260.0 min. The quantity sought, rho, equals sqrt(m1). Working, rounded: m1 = 442.1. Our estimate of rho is 21.0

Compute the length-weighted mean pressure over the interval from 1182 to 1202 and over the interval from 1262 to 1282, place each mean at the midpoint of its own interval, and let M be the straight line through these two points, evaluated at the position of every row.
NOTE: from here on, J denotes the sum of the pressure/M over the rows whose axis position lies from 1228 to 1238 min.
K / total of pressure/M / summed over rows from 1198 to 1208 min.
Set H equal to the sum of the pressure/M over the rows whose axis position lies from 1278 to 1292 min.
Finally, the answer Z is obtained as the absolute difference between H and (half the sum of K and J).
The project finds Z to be 1.0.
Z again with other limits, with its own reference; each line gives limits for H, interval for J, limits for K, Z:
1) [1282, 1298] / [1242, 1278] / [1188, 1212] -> 3.0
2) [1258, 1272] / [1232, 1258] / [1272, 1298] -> 2.0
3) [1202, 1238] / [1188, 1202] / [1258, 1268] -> 4.5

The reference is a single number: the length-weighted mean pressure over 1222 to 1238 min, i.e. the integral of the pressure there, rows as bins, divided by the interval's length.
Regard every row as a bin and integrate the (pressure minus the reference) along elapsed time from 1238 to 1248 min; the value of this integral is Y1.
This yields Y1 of 124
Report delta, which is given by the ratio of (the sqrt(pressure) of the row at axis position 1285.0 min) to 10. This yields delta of 2.09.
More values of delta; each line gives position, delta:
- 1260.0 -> 2.10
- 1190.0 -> 2.04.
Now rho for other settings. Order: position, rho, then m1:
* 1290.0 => 20.8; 433.7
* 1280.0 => 20.9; 438.6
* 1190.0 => 20.4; 416.3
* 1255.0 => 21.1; 443.5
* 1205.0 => 20.7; 429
